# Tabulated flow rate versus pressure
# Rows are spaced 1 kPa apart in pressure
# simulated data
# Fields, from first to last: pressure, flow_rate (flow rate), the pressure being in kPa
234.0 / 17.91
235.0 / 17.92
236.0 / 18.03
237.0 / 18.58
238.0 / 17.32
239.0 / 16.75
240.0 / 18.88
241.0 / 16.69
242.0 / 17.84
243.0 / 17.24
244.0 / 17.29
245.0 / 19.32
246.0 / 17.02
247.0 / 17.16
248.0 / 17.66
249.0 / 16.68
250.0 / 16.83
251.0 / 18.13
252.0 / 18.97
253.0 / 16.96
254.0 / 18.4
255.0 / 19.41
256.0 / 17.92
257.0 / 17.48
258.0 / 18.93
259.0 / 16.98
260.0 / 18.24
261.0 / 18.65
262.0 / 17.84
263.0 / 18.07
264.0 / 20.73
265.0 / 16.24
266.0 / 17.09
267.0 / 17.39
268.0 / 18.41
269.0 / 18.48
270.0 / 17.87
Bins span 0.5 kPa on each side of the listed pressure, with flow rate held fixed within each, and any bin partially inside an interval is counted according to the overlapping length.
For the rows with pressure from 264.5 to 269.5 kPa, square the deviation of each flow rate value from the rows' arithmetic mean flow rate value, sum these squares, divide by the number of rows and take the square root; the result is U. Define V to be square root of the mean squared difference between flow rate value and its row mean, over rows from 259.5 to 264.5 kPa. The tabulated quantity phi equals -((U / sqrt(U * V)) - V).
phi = 0.15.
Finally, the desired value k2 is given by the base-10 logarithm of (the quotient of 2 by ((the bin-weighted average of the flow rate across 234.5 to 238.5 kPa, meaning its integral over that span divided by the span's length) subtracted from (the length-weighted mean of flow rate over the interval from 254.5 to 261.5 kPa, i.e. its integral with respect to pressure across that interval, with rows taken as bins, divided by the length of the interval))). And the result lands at 0.87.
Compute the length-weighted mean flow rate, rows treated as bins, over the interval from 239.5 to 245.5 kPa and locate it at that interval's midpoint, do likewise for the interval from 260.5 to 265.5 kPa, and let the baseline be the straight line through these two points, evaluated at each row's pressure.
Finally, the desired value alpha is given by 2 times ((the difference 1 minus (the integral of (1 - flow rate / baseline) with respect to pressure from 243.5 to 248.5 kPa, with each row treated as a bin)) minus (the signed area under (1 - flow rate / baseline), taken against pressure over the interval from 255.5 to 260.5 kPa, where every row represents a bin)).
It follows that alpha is 1.70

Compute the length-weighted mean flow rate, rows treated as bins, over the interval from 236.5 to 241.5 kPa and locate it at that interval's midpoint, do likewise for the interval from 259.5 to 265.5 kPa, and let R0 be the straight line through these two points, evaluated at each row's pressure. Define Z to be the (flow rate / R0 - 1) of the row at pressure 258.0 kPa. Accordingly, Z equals 0.04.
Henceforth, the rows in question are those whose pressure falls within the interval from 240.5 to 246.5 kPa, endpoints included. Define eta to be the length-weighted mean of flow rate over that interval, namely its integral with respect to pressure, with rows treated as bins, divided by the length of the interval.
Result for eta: 17.6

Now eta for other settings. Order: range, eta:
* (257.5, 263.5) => 18.1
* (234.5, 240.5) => 17.9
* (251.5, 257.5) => 18.2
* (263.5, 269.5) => 18.1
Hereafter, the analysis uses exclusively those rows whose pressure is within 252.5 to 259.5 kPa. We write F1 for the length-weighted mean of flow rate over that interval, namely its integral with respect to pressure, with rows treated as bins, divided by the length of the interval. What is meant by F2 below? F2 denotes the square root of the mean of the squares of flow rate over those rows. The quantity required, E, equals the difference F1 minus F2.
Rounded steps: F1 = 18.0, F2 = 18.0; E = -0.021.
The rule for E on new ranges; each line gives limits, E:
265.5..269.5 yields -0.011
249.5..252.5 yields -0.022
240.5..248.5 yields -0.016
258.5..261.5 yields -0.014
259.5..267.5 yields -0.042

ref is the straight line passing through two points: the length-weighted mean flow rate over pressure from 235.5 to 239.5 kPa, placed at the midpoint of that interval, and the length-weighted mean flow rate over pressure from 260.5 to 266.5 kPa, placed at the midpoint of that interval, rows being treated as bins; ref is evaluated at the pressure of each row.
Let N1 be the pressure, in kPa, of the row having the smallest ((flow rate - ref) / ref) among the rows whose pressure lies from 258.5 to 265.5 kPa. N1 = 265.0 kPa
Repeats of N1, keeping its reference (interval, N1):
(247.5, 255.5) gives 249.0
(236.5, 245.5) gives 241.0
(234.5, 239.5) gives 239.0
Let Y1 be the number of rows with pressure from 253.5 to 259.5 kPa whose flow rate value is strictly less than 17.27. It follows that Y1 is 1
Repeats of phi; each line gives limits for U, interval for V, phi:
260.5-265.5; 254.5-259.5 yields -0.37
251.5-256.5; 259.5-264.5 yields 0.14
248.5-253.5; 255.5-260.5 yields -0.50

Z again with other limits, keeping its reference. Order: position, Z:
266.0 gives -0.07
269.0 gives 0.00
